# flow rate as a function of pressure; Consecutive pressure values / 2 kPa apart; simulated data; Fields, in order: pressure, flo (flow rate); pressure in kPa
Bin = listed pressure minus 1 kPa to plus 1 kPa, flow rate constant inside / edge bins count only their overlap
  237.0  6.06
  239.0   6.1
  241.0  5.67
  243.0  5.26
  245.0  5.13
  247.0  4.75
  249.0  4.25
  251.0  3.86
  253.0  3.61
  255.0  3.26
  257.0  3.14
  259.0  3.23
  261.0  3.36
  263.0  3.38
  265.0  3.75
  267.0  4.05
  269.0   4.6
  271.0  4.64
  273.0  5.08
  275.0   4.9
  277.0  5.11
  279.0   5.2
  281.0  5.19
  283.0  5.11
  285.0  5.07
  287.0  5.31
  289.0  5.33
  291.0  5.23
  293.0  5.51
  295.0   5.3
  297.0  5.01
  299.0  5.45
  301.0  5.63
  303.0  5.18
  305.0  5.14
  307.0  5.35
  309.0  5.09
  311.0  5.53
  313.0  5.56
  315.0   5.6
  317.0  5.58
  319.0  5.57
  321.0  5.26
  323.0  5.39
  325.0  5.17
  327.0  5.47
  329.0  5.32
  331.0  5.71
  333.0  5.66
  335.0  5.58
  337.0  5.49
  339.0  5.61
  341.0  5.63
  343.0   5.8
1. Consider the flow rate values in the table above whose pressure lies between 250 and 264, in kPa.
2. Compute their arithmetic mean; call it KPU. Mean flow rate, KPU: 3.41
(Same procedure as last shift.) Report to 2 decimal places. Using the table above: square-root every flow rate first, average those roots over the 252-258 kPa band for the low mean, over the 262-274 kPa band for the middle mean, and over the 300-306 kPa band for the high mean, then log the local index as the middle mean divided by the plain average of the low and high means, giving 1.00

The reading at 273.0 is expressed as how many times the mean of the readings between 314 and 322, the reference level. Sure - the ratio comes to 0.92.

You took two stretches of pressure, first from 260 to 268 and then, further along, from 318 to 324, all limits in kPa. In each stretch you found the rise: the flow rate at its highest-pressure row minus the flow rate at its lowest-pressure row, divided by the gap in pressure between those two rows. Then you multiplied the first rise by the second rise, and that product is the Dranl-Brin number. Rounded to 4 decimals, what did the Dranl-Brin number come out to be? -0.0052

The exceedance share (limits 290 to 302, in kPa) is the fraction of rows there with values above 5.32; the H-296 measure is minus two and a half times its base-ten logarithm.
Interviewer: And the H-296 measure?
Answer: 0.75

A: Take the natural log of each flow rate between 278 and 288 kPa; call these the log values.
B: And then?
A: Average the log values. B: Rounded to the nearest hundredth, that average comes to 1.64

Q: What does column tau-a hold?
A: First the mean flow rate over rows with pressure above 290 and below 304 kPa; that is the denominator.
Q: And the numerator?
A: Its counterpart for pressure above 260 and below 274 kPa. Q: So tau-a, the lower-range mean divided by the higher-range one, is 0.77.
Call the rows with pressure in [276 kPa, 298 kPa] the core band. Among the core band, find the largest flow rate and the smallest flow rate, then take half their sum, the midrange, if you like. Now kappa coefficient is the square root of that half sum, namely 2.29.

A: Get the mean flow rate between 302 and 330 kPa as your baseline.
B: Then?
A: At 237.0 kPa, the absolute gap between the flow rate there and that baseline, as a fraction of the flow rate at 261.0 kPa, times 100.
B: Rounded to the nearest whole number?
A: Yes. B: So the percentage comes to 20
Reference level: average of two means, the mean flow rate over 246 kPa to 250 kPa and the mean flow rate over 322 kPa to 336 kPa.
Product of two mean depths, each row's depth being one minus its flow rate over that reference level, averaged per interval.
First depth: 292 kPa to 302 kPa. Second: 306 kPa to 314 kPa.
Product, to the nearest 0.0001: 0.0063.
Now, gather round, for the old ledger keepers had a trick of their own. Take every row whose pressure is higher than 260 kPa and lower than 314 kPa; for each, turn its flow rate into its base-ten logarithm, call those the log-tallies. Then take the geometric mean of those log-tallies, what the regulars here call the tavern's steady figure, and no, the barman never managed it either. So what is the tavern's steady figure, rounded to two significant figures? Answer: 0.69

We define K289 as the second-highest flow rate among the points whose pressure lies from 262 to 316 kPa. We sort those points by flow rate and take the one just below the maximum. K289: 5.6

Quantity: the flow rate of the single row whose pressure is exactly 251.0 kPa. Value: 3.86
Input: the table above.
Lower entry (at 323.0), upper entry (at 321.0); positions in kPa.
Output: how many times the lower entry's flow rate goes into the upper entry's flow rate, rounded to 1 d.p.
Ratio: 1.0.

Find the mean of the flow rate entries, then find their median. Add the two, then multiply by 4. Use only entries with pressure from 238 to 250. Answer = 42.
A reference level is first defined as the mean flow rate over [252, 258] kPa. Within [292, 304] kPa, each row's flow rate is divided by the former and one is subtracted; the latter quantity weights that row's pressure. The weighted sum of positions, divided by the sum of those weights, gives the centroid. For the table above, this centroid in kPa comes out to 298.0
